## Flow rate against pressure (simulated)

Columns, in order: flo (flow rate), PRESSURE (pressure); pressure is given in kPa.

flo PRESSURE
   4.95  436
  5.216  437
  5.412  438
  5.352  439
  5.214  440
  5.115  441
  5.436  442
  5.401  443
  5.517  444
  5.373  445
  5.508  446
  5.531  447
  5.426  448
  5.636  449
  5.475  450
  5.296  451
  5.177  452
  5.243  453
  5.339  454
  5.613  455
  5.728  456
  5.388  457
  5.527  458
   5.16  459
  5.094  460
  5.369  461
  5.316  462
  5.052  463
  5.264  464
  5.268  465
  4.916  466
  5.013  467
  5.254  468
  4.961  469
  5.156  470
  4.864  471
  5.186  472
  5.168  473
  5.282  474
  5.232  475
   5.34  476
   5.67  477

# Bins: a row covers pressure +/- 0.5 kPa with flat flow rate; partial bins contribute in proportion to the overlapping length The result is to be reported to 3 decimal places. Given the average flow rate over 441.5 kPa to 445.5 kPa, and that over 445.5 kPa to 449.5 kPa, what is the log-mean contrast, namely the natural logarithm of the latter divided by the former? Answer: 0.017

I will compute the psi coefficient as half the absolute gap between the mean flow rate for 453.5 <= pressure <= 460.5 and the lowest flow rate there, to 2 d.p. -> 0.16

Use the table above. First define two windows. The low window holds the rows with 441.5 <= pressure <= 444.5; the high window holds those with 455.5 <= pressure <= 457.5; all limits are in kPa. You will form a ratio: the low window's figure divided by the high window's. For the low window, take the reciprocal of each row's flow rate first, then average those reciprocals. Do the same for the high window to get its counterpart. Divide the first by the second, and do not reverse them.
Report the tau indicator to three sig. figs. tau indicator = 1.02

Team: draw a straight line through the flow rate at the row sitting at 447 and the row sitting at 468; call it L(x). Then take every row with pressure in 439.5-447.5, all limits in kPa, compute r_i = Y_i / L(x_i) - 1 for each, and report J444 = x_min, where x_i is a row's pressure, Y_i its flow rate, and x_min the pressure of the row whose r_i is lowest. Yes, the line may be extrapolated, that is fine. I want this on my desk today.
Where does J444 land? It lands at 441 kPa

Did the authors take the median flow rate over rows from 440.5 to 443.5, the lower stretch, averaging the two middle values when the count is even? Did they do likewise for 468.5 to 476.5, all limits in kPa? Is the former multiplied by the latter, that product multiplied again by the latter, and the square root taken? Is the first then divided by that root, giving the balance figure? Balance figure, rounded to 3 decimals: 0.449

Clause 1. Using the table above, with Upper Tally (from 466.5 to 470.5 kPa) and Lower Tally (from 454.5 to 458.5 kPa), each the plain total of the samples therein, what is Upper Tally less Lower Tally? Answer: -1.87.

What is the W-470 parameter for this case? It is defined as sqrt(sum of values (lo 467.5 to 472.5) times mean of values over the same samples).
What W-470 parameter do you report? 11.4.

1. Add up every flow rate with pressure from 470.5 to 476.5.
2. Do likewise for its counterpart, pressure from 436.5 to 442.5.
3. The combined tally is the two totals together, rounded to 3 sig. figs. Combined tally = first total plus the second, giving 62.8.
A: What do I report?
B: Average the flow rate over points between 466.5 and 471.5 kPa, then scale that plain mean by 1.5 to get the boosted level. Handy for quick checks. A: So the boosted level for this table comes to 7.57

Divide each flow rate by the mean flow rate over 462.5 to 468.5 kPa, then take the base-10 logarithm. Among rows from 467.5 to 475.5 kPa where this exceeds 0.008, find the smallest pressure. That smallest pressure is 468 kPa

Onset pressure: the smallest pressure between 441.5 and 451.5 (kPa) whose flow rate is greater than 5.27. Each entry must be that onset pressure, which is 442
